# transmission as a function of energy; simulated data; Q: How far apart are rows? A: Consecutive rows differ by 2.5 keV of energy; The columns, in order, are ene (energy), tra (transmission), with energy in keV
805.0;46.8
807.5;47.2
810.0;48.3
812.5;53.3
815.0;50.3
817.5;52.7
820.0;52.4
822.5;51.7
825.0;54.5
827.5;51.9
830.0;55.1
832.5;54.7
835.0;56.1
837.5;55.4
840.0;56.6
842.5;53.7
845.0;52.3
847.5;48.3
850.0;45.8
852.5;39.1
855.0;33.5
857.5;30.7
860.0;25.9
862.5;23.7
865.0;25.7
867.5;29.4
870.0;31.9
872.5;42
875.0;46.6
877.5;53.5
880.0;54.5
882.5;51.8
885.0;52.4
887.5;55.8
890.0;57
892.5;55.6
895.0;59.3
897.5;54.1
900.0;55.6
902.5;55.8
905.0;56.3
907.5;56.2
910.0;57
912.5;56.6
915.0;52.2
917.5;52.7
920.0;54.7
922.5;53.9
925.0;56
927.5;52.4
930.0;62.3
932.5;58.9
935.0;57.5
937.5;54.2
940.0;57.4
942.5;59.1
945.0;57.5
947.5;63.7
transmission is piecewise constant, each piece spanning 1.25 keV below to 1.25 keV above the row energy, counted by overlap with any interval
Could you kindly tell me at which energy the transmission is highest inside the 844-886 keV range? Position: 880.0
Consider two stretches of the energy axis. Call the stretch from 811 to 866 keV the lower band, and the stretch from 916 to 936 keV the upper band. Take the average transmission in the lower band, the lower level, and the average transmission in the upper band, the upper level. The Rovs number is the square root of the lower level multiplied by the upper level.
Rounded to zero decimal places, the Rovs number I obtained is 51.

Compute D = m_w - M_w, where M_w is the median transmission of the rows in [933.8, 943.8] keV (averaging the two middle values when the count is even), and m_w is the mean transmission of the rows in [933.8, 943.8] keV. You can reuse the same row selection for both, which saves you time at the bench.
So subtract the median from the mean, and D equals -0.40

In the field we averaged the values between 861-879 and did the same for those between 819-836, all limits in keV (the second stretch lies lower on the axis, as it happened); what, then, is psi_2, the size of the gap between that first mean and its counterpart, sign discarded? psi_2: 18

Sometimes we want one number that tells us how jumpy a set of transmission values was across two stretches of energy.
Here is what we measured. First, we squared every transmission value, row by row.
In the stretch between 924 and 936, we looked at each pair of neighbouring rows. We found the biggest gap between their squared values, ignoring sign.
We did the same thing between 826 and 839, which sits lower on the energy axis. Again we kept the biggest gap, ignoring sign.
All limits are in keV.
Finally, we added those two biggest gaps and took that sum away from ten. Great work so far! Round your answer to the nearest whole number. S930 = -1468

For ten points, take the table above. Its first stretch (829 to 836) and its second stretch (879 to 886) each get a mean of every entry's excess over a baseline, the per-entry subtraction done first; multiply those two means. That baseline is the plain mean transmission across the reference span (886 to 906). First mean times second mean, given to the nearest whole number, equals 3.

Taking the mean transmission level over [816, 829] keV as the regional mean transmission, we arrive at 52.6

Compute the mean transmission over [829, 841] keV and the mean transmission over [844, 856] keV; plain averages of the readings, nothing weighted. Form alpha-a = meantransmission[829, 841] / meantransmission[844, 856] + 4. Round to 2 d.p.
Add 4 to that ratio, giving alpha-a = 5.27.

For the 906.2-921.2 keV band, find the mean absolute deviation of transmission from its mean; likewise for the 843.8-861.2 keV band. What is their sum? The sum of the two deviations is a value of 10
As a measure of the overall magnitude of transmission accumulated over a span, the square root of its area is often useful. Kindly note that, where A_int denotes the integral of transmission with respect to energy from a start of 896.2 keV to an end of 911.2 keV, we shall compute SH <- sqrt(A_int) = 29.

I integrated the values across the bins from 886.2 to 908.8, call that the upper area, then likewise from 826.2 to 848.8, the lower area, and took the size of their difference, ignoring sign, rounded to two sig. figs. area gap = 54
